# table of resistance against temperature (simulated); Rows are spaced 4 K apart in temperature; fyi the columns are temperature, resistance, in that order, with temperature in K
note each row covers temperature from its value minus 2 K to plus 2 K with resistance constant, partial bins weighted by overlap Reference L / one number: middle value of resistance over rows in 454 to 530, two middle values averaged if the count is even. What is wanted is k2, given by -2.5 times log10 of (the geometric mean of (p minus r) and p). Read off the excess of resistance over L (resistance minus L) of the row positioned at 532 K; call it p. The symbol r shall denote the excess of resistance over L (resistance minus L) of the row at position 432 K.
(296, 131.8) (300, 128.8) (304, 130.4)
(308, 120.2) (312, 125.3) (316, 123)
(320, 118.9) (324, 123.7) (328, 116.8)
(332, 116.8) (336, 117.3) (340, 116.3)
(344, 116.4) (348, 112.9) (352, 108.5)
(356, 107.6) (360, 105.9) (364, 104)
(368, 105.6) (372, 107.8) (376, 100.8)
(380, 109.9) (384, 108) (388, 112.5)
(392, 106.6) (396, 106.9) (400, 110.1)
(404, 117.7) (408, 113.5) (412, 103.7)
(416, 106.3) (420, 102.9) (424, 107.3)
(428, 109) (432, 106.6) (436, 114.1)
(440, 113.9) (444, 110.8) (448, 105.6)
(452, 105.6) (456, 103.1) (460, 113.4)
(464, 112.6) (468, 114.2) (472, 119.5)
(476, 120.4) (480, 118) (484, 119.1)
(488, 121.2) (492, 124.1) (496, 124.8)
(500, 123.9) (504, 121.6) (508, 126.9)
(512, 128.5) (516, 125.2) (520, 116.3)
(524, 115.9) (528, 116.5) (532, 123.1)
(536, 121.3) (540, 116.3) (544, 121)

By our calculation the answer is -2.2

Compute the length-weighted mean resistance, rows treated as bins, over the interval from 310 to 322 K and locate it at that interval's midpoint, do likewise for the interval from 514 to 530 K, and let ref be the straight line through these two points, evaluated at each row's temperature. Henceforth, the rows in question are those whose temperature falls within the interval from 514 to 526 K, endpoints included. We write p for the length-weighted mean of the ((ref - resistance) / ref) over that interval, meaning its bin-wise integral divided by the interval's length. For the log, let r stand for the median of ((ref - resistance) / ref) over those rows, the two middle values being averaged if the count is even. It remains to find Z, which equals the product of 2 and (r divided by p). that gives -7.2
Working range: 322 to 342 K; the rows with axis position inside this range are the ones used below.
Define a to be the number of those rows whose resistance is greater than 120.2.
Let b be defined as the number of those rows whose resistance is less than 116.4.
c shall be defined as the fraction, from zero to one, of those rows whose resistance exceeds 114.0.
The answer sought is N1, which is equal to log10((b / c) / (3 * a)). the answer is -0.48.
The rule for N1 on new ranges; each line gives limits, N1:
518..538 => -0.48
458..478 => 0.22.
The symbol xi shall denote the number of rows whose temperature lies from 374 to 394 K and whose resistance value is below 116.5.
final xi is 5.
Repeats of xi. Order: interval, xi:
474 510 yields 0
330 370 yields 8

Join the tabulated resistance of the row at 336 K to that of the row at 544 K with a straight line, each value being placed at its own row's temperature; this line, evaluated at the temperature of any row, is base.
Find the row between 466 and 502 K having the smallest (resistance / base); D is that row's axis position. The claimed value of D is 468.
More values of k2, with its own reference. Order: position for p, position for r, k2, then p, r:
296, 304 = -1.5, 12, 11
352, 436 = -2.2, -11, -5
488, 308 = -0.3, 2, 1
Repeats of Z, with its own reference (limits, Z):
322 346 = 2.6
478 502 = 2.6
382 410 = 2.1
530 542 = 3.1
